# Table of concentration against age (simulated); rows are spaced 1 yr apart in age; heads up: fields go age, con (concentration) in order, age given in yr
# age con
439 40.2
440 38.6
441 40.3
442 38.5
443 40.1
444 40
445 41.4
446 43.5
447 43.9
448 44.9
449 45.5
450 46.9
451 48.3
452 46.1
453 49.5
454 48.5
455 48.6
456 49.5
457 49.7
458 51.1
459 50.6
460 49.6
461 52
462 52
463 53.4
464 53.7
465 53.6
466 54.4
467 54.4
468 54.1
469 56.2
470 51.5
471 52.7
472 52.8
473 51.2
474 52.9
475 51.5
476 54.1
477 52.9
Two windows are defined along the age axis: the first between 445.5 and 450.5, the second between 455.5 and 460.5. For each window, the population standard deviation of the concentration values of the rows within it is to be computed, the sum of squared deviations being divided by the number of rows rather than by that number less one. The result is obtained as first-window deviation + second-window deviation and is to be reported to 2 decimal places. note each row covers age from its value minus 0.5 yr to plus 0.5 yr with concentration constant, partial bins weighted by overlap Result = 1.84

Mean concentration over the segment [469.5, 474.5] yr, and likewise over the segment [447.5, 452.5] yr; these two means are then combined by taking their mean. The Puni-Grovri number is 49.3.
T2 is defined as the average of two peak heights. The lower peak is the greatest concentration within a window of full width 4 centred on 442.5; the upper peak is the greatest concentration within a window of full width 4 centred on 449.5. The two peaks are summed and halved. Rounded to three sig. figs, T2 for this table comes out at 44.3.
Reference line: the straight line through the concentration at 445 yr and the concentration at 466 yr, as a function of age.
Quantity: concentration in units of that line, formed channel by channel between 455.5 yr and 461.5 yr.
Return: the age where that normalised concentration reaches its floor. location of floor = 460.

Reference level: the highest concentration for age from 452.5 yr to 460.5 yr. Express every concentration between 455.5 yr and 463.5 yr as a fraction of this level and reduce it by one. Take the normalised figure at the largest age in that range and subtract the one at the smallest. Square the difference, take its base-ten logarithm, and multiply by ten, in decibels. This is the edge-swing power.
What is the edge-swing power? -22.3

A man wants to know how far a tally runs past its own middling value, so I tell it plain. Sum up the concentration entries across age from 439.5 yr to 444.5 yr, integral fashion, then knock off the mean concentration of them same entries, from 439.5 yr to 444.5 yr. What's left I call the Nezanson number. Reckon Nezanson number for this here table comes 158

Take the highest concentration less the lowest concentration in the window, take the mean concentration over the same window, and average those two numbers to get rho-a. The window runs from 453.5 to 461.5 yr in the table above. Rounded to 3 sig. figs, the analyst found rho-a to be 26.7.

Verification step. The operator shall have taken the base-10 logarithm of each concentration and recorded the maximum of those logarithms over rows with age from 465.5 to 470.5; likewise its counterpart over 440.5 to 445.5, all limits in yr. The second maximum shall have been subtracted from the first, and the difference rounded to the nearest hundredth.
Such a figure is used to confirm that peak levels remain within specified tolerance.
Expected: 0.13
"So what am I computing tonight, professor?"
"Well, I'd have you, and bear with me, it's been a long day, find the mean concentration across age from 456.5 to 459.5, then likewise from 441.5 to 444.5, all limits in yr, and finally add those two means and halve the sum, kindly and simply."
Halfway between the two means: 45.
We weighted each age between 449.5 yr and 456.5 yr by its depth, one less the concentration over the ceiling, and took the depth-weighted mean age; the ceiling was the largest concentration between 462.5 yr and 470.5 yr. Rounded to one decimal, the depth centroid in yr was 452.8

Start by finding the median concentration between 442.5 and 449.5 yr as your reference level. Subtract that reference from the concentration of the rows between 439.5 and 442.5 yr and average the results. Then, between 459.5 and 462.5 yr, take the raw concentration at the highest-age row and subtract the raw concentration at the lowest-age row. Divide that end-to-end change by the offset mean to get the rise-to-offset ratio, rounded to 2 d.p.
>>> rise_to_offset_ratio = -0.55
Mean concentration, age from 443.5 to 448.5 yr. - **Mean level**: 43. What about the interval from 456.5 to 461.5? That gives 51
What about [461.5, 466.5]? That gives 53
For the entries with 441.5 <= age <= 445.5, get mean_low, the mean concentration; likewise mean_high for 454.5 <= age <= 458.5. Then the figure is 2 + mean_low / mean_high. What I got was 2.80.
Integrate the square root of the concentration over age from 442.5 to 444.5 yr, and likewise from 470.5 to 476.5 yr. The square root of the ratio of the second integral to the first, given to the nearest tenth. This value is 1.9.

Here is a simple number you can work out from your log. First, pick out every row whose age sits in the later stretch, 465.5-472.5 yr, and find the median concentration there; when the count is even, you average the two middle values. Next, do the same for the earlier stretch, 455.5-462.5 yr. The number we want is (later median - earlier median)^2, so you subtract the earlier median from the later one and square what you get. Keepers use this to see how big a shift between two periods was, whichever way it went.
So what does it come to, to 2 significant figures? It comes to 12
